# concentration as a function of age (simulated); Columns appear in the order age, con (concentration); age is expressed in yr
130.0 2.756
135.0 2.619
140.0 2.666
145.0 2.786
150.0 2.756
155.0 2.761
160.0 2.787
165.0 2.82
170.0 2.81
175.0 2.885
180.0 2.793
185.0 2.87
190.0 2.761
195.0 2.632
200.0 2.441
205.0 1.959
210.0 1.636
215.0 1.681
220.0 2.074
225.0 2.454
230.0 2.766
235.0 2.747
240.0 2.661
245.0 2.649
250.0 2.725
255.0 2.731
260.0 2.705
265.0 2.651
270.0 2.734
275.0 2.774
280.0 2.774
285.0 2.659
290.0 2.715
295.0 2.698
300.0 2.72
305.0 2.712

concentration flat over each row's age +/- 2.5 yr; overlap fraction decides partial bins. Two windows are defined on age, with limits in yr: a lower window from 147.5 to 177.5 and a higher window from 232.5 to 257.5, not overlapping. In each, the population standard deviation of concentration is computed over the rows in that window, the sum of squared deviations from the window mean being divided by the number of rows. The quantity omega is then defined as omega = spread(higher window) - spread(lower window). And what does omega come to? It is 0.0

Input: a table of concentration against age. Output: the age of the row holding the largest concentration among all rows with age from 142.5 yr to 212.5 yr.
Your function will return 175.0 yr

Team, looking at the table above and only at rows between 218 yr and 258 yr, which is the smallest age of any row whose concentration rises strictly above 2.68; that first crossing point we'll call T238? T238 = 230.0 yr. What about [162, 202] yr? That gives 165.0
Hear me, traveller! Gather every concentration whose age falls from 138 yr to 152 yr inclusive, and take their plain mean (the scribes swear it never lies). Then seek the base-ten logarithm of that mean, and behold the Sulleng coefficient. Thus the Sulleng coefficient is 0.437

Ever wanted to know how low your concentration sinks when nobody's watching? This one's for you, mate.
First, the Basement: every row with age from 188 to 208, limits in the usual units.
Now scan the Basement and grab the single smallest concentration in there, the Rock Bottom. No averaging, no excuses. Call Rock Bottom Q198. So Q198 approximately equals 1.959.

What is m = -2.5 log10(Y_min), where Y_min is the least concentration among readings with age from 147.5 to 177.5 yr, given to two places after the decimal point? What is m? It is -1.10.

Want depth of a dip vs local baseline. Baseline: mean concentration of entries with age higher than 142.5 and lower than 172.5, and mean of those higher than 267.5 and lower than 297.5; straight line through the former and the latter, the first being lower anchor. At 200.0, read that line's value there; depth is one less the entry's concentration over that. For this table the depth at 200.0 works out 0.117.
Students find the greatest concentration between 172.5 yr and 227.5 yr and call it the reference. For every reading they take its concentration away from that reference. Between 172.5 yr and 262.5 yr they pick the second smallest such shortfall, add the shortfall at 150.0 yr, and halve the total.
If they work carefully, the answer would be 0.072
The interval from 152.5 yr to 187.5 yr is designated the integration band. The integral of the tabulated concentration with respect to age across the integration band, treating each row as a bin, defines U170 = 99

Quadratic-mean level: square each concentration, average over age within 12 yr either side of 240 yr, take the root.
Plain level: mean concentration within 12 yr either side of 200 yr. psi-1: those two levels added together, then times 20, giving 100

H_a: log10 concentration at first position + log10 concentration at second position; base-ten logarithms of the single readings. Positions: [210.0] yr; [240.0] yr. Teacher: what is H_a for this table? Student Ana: 0.639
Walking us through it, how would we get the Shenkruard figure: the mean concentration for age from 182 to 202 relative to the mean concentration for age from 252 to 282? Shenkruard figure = 1.0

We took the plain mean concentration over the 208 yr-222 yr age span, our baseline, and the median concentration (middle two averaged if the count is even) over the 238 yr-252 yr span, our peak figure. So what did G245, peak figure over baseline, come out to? 1.48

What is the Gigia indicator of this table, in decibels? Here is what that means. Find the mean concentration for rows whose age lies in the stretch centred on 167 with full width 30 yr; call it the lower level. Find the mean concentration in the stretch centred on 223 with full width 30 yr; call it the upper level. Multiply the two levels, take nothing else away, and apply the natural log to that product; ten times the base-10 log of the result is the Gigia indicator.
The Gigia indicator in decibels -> 2.6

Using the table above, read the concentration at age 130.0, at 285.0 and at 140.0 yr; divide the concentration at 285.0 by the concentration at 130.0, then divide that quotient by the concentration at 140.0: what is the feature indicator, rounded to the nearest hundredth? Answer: 0.36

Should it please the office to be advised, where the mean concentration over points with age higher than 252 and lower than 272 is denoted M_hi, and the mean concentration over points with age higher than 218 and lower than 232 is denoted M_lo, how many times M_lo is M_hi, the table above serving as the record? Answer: 1.11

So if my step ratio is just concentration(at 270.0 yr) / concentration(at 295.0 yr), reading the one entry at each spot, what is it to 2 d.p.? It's 1.01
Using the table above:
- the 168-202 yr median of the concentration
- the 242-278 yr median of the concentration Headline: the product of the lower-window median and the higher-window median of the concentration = 7.61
